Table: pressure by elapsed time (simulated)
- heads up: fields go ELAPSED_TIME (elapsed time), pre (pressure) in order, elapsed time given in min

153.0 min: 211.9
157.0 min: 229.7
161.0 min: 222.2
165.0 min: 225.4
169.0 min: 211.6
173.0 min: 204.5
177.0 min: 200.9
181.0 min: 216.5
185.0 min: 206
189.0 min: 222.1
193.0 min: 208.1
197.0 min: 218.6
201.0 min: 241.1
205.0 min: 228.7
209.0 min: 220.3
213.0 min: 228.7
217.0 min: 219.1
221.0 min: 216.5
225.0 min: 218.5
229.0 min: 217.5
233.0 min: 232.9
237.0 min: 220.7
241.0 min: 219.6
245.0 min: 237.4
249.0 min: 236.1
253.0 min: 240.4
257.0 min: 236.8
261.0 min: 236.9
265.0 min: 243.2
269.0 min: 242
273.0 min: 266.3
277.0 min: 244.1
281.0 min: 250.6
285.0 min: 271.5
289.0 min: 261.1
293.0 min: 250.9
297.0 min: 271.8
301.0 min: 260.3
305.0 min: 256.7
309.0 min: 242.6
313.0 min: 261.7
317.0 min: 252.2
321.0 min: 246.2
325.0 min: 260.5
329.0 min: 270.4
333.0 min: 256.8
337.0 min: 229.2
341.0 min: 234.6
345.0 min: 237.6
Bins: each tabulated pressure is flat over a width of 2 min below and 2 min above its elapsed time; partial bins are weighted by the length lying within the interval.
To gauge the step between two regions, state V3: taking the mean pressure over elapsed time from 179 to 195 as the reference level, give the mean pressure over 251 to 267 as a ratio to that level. 1.12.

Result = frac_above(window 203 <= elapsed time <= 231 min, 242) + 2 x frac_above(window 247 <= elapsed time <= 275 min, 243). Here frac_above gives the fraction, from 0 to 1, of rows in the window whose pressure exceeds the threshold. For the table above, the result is 0.6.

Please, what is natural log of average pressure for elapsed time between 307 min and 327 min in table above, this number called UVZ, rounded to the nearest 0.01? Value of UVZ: 5.53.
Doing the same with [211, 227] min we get 5.40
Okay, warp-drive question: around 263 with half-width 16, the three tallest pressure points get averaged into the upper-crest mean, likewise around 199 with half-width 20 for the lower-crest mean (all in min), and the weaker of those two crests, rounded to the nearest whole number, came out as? 233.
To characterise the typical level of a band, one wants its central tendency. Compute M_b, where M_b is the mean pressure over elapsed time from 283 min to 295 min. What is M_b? 261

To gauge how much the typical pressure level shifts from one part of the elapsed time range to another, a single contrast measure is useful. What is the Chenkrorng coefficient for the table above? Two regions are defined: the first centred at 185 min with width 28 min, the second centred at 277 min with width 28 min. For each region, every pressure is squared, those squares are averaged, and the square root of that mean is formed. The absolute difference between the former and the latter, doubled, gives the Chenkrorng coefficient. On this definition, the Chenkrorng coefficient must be 87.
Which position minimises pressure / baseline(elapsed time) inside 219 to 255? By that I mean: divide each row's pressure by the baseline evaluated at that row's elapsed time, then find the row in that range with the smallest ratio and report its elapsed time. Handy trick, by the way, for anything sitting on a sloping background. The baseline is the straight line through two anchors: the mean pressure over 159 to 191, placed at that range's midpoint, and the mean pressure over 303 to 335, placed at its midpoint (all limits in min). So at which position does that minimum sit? 241.0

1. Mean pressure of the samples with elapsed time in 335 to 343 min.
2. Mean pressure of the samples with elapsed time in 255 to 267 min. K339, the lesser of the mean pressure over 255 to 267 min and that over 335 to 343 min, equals 232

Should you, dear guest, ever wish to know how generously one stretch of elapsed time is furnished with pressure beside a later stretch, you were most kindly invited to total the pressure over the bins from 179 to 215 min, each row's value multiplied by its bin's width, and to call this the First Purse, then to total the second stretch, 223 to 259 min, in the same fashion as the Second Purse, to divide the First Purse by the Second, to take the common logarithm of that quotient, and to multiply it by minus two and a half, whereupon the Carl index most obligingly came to 0.04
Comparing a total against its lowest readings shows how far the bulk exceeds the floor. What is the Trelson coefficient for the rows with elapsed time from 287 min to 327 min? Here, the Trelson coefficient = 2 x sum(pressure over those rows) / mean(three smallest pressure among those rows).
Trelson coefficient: 20.8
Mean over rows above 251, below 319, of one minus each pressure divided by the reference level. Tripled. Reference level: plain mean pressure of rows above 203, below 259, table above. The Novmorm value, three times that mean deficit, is -0.3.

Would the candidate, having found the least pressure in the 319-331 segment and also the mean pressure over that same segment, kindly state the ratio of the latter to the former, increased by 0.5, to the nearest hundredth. 1.55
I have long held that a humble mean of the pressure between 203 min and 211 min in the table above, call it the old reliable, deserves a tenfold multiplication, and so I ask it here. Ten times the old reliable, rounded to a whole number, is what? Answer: 2245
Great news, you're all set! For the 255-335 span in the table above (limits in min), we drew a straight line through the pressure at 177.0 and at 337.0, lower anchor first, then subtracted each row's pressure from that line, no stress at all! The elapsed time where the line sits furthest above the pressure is 309.0 min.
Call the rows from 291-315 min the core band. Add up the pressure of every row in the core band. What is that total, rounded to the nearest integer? 1544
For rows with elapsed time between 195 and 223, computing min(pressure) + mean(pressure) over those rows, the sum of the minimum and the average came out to 441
